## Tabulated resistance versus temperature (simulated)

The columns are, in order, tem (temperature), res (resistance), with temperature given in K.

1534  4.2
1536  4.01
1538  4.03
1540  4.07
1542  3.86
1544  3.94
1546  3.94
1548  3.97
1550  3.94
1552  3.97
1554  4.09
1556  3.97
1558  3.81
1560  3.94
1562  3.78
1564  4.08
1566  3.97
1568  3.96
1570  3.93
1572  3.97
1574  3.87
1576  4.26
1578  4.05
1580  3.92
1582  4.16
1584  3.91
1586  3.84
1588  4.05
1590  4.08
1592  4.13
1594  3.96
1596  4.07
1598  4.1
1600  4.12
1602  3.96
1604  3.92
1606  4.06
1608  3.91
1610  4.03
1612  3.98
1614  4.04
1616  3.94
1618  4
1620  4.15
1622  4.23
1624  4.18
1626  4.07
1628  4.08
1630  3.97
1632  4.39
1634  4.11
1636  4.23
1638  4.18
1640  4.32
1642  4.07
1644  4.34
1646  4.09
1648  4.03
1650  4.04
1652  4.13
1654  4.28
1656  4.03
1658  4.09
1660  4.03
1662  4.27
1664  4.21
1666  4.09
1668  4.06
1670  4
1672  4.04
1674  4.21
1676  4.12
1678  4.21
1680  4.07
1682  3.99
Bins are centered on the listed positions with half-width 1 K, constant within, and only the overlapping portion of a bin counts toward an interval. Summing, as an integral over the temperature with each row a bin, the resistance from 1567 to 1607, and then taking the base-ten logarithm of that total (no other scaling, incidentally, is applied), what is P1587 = 2.21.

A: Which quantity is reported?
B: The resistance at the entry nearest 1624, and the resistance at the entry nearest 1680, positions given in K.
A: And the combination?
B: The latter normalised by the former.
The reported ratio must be 0.97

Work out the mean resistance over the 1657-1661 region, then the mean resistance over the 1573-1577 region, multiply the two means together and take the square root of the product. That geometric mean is 4.06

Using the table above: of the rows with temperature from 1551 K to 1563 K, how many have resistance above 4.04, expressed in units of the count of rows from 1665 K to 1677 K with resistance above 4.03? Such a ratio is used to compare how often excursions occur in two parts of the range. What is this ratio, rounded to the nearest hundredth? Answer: 0.20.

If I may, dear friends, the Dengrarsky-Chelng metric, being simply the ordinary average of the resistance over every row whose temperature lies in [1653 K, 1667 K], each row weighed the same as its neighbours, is 4.14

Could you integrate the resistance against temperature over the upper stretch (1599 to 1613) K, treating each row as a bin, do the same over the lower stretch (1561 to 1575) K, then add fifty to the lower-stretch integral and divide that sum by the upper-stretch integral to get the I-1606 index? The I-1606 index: 1.88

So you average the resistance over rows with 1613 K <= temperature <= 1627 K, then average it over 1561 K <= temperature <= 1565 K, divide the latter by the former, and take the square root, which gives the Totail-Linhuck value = 0.98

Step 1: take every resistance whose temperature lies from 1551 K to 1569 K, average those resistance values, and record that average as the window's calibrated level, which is 3.95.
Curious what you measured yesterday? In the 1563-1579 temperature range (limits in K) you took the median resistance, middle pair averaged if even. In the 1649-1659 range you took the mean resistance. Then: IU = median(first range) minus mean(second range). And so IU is -0.14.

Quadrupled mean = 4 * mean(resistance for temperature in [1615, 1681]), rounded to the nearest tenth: 16.5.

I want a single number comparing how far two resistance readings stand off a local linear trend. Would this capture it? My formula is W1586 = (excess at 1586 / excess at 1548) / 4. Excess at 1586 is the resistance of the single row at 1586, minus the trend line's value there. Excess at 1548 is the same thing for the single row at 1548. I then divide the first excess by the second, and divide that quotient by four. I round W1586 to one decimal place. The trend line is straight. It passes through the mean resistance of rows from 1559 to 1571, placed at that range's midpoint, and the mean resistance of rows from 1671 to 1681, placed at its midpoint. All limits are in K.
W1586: -0.6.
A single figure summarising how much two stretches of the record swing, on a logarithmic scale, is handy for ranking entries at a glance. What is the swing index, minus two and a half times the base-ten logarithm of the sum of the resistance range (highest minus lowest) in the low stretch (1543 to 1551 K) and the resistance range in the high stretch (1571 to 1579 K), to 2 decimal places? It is 0.94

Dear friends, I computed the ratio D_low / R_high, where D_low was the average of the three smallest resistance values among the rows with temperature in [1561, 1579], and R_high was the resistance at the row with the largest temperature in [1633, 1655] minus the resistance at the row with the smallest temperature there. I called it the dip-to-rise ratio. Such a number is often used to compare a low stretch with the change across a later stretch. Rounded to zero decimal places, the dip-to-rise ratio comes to 23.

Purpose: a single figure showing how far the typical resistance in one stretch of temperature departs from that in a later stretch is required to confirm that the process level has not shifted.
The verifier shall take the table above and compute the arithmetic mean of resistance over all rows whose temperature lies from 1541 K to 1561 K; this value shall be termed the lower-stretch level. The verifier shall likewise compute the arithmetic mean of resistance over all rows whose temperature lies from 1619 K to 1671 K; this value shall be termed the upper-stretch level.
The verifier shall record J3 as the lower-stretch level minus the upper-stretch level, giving -0.20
